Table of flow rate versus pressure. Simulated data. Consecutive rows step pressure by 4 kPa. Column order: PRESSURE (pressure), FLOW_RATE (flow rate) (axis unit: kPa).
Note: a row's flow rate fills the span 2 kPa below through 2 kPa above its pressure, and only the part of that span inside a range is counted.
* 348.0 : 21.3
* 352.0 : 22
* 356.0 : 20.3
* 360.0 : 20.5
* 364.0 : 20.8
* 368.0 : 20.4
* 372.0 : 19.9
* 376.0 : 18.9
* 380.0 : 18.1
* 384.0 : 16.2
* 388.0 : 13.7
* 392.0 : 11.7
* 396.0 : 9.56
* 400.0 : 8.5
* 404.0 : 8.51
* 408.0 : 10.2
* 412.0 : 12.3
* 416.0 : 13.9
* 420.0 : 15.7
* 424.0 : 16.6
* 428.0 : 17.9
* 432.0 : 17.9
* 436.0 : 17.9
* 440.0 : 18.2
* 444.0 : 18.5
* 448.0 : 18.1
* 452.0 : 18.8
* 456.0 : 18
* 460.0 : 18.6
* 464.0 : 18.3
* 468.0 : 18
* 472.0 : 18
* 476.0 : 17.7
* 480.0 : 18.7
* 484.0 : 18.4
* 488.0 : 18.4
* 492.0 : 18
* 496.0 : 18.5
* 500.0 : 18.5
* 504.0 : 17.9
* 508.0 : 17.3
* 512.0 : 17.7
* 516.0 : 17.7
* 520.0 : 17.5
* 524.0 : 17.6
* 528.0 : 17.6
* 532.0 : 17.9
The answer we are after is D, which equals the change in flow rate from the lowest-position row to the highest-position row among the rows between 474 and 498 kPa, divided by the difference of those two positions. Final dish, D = 0.04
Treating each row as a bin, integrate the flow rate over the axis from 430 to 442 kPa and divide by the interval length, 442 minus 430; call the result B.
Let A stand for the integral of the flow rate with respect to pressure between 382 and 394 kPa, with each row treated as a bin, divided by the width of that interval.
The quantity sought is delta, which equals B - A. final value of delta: 4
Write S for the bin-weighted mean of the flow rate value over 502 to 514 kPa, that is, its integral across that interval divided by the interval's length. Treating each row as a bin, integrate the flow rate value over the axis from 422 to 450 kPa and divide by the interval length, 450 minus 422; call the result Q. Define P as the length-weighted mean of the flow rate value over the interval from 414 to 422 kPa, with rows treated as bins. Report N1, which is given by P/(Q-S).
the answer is 62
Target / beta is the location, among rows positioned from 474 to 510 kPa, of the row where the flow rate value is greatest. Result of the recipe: 480.0 kPa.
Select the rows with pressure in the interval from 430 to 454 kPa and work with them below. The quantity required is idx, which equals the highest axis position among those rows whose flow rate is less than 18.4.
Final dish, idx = 448.0 kPa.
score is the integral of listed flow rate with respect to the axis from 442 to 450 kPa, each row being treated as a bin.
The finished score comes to 146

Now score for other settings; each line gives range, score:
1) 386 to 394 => 102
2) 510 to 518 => 142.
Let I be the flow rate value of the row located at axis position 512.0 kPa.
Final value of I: 17.7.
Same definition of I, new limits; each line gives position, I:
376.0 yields 18.9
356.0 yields 20.3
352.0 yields 22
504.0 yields 17.9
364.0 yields 20.8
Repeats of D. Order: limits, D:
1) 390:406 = -0.27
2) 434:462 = 0.03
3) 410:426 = 0.36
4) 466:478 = -0.04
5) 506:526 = 0.02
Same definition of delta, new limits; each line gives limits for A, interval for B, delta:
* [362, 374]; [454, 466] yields -2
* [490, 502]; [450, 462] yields 0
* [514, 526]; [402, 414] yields -7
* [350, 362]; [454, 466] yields -3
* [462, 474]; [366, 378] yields 2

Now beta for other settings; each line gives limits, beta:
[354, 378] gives 364.0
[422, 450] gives 444.0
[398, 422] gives 420.0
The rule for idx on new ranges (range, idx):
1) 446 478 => 476.0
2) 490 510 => 508.0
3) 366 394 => 392.0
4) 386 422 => 420.0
